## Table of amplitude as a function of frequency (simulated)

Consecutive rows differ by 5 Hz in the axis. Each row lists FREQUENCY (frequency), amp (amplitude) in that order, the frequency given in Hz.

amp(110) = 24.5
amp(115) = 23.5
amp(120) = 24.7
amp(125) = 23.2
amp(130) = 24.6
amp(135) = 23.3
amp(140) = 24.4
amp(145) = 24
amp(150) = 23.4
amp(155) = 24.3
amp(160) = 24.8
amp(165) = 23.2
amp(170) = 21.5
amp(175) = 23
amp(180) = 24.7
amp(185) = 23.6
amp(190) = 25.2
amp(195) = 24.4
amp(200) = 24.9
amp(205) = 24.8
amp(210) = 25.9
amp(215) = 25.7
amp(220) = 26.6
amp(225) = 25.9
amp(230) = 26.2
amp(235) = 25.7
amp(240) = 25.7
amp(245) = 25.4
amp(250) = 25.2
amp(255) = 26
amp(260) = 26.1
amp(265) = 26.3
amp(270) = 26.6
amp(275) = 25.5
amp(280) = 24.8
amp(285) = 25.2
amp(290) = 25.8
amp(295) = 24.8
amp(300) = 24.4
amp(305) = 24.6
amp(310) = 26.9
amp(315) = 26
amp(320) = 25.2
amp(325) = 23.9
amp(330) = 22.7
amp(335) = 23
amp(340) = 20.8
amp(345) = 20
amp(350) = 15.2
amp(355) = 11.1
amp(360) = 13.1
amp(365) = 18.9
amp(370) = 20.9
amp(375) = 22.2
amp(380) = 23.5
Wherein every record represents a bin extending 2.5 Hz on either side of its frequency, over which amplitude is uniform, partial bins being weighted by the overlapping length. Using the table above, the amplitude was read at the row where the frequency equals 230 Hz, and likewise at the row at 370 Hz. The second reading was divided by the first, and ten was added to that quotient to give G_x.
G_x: 10.8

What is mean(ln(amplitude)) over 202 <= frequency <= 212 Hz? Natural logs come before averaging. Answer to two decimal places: 3.23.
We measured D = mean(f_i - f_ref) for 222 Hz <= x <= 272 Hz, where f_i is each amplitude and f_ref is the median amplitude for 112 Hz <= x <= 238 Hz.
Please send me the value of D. 1.3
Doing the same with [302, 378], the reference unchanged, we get -3.6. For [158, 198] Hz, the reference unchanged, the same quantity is -0.8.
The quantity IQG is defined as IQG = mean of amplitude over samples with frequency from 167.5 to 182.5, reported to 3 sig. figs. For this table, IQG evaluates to 23.1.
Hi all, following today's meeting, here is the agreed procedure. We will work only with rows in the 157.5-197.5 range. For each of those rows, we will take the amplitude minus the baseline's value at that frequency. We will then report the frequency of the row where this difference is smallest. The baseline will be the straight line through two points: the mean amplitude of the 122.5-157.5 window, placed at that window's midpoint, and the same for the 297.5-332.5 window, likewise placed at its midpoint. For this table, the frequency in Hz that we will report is 170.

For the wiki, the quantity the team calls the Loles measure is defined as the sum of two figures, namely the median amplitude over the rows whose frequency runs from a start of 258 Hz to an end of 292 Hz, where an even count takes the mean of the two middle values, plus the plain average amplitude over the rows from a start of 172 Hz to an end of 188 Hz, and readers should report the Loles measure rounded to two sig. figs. 50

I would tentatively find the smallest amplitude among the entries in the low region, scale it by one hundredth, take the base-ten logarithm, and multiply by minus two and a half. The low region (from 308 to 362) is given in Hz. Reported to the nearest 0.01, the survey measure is 2.39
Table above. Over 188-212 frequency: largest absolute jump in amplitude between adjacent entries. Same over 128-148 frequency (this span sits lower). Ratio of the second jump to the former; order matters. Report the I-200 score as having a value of 1.2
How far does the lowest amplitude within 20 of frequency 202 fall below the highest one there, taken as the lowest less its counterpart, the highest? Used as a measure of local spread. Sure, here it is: -3.0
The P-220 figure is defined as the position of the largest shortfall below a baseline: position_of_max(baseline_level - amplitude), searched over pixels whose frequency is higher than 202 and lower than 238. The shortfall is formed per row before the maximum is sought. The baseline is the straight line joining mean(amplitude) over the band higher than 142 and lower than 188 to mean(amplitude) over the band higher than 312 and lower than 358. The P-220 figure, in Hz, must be 205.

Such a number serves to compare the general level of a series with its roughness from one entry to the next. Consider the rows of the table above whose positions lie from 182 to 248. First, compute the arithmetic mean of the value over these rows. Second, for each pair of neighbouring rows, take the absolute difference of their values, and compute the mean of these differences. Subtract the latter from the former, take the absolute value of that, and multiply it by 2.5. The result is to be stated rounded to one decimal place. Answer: 62.0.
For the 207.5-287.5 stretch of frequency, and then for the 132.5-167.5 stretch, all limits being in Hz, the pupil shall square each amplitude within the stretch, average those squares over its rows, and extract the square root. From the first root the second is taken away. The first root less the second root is 1.9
